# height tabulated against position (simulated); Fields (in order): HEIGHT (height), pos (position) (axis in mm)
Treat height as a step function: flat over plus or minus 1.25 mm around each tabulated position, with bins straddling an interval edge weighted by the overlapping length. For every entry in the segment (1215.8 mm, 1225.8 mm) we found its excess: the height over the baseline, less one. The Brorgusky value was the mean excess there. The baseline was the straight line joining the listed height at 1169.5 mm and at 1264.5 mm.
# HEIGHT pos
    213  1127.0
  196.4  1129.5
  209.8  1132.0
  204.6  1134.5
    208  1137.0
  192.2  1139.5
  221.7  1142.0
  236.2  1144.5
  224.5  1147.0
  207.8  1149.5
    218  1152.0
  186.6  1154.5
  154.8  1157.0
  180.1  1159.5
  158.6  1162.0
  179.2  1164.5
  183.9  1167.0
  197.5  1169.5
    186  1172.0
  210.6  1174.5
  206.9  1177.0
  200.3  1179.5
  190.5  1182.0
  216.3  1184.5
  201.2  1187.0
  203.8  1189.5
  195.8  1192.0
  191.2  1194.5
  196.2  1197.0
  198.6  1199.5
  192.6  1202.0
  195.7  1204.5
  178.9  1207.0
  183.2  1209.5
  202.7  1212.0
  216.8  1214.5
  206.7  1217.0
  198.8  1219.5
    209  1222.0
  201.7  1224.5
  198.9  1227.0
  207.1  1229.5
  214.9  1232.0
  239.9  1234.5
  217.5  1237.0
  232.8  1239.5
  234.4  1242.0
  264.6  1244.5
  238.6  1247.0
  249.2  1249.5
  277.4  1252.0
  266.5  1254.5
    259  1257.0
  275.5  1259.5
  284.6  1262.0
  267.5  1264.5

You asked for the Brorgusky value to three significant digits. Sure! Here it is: -0.133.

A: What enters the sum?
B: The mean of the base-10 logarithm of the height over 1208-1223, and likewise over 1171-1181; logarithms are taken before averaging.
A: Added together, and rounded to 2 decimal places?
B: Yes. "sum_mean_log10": 4.61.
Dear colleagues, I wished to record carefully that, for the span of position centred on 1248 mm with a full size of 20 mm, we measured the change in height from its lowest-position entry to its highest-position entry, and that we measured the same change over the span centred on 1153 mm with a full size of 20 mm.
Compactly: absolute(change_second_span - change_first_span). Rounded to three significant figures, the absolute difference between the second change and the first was 104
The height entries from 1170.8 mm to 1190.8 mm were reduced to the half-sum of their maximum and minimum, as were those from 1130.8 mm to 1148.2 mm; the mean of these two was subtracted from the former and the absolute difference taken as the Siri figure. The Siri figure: 7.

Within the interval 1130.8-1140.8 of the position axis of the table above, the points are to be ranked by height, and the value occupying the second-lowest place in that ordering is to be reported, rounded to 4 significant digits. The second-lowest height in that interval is 204.6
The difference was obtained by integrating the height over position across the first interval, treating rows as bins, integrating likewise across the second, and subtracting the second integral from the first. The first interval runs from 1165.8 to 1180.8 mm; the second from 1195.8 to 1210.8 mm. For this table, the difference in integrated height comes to 100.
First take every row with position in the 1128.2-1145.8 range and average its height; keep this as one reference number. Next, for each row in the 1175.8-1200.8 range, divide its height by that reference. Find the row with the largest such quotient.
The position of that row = 1184.5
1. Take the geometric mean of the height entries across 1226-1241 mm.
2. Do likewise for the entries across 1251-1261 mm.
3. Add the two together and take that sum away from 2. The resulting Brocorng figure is -486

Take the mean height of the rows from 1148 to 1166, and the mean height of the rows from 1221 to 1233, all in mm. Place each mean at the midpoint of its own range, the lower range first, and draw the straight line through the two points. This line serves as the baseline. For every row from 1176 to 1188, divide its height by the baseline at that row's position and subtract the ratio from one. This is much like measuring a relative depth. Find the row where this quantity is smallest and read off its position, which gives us 1184.5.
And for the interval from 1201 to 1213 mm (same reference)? 1212.0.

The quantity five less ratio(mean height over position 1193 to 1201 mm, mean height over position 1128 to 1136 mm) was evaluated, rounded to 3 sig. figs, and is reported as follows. 4.04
